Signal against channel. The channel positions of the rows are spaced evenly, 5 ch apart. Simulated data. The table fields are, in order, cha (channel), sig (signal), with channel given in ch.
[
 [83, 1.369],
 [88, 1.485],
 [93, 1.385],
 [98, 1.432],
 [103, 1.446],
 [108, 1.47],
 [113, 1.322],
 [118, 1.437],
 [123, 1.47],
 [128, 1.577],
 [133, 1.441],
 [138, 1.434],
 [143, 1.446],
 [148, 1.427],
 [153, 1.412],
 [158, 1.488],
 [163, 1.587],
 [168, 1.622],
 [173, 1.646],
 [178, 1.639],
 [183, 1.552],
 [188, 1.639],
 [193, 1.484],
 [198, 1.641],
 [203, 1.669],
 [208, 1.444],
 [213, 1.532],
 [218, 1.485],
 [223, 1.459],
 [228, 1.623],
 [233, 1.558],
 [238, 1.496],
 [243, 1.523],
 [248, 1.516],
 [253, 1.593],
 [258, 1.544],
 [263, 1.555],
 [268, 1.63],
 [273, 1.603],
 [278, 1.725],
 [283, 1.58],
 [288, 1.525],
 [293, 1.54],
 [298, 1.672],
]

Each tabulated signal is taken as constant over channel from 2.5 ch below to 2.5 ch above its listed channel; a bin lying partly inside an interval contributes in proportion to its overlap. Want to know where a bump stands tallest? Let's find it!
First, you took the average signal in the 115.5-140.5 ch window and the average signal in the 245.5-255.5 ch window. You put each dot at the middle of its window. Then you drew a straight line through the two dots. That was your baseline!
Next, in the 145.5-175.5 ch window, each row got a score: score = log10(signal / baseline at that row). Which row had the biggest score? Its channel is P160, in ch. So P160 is 173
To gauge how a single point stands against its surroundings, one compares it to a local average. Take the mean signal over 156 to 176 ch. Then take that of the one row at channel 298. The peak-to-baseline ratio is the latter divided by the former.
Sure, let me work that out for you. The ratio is 1.05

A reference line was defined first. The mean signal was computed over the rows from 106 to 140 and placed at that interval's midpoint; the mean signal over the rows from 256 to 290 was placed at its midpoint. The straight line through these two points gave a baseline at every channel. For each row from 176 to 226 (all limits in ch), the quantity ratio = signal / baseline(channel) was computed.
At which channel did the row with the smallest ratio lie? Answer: 208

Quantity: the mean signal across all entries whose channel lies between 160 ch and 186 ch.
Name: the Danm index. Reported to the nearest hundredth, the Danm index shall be 1.61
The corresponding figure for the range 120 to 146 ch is 1.47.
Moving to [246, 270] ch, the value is 1.57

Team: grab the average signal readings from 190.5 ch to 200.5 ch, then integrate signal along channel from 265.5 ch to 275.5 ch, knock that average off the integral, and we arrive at 14.6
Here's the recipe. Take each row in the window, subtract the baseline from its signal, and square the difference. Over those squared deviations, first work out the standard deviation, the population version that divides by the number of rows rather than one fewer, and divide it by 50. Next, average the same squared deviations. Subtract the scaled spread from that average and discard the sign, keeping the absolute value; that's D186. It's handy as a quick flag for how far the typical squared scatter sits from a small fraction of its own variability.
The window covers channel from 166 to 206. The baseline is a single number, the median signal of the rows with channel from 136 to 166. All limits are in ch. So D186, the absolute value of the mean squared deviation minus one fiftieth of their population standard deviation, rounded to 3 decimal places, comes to 0.032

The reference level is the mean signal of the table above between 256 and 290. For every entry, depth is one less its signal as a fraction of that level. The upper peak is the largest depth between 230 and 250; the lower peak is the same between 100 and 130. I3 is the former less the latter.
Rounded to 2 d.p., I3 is -0.11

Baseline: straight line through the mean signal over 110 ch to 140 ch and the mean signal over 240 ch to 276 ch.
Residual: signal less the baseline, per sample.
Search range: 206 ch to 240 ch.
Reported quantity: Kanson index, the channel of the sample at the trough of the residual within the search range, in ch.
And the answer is 208 ch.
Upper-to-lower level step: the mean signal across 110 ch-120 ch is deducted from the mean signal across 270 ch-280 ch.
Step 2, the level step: 0.28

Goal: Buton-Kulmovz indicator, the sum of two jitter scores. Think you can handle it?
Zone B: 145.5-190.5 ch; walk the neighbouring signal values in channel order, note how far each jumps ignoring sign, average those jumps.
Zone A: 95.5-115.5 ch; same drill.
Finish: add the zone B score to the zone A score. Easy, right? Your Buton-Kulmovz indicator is 0.116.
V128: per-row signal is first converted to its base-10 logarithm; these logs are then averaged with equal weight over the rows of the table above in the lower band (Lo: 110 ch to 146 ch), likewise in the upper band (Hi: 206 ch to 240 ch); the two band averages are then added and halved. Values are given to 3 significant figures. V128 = 0.170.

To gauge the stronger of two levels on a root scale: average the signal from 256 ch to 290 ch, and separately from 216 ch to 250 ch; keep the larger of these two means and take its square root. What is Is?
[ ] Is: 1.26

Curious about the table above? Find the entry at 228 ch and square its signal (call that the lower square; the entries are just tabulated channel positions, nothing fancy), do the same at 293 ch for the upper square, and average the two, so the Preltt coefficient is 2.50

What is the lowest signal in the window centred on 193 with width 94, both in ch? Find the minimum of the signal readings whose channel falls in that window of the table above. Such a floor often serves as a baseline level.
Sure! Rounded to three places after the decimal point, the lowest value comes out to 1.412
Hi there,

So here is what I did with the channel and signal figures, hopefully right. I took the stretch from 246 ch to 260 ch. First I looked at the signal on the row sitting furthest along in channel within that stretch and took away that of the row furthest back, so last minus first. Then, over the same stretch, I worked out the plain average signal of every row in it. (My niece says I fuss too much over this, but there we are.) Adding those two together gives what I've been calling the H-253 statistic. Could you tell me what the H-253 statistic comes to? 1.58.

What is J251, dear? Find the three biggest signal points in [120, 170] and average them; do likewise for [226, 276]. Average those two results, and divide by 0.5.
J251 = 3.21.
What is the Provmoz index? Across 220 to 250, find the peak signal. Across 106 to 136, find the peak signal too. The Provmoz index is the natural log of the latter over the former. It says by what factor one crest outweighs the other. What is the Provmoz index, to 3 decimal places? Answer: -0.029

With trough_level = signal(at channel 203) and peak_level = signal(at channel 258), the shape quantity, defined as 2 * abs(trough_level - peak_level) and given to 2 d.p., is 0.25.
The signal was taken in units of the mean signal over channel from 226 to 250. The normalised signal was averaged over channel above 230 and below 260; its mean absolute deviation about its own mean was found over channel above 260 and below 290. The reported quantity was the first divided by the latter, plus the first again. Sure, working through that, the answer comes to 32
